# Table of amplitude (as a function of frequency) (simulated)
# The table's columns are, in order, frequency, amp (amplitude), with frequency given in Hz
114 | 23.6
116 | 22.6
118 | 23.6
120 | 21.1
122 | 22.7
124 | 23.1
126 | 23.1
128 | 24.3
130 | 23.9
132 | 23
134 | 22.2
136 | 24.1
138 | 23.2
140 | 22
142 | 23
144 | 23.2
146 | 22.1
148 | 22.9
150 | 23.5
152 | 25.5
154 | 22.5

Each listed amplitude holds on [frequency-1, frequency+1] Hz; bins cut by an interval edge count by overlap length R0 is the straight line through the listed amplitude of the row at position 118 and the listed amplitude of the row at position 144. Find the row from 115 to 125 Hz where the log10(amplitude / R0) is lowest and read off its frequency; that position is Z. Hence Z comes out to 120 Hz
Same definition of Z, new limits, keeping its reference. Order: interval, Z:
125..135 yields 134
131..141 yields 140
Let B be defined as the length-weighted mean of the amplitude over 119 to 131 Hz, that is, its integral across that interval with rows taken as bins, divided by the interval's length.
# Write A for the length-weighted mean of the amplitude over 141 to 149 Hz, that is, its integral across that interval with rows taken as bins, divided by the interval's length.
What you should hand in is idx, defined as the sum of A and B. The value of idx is 45.8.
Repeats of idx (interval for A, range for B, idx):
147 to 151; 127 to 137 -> 46.7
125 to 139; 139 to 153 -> 46.6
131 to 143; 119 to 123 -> 44.8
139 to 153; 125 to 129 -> 46.9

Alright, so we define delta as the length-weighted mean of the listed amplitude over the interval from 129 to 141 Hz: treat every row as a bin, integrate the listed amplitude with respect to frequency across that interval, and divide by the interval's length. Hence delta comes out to 23.1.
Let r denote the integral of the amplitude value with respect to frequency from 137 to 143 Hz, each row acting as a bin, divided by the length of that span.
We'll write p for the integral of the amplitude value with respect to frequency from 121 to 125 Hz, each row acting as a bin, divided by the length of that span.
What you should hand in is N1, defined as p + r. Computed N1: 45.6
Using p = 22.9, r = 22.7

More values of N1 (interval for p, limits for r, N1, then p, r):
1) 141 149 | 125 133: 46.4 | 22.8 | 23.6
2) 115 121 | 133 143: 45.3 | 22.4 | 22.9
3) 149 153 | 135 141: 47.6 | 24.5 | 23.1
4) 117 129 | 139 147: 45.6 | 23.0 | 22.6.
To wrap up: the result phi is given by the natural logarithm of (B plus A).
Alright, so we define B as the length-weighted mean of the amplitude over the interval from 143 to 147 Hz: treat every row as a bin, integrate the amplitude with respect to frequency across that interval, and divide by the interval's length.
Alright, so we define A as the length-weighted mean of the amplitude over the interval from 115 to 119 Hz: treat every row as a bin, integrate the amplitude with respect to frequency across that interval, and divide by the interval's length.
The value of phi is 3.82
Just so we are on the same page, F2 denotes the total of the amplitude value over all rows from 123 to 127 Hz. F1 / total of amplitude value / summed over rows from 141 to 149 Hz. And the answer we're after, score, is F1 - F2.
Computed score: 45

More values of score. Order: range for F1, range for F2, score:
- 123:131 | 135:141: 25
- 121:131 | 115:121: 50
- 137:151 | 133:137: 114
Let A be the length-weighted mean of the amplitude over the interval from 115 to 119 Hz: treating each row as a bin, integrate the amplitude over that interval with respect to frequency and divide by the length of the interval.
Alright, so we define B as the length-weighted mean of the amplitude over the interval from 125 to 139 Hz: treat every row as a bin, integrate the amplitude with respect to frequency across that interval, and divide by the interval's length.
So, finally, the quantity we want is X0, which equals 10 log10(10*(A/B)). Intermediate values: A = 23.1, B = 23.4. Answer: 9.9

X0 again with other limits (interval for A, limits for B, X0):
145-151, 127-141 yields 9.9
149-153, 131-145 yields 10.3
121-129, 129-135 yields 10.0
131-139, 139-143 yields 10.1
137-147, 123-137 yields 9.9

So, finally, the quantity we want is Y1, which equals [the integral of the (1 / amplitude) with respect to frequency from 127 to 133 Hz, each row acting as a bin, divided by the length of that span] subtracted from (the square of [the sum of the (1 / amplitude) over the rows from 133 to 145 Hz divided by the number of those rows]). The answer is -0.0403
